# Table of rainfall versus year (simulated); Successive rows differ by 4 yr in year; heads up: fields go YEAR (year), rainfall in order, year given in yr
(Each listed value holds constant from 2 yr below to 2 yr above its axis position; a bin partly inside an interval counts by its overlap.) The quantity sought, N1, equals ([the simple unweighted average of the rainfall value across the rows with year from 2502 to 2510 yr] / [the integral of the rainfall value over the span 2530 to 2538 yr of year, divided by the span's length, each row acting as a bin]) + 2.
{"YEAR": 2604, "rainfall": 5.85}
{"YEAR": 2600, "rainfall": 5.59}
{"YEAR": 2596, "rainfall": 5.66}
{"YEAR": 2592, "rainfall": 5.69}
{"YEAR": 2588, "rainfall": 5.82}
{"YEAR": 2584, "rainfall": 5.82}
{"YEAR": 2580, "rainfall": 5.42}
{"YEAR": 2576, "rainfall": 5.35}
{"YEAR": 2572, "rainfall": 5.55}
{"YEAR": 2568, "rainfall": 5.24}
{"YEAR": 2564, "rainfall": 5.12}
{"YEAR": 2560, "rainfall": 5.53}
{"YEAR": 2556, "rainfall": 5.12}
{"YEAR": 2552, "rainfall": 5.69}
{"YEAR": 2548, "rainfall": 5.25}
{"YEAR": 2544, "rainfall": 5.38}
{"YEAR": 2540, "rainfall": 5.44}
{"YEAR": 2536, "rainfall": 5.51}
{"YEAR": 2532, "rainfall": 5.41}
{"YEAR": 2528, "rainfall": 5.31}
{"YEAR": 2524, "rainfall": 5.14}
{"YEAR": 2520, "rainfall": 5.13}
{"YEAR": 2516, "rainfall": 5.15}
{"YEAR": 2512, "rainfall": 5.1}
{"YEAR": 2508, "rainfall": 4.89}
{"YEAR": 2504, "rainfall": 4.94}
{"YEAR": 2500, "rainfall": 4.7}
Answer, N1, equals 2.90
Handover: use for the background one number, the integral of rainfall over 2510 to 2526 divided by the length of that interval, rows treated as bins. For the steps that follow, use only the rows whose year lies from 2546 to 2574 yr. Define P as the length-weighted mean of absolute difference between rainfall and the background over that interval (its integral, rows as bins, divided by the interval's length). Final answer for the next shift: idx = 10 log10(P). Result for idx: -6.3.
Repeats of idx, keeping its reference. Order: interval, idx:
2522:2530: -10.2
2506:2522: -11.4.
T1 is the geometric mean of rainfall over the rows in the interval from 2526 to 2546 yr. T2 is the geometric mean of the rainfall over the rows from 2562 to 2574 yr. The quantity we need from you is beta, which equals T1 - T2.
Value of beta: 0.1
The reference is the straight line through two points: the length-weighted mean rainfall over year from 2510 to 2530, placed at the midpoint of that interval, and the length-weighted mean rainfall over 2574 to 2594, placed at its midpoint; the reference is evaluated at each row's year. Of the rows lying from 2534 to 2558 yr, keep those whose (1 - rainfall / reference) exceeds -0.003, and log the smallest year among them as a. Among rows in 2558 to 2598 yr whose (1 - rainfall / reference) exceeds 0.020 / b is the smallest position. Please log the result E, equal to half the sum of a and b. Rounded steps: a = 2548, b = 2564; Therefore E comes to 2556 yr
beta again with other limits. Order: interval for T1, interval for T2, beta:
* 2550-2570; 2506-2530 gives 0.2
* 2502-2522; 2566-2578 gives -0.3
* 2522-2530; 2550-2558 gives -0.2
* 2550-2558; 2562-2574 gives 0.1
